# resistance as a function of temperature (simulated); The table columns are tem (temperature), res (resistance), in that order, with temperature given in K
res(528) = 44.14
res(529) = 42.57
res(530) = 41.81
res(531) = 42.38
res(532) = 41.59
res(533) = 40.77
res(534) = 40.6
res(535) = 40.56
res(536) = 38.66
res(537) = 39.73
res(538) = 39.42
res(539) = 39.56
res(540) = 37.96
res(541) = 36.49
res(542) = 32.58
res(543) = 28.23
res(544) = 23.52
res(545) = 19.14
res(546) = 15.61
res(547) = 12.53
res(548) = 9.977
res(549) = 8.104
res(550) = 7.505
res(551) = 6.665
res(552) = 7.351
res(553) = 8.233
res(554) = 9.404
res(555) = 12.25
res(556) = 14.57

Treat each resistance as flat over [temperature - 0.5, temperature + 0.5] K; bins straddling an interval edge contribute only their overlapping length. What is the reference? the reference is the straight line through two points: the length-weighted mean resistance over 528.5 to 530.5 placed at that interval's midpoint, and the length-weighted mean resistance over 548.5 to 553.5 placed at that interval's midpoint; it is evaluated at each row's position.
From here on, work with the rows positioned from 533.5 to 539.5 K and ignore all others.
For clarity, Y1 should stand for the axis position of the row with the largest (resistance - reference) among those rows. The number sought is 539 K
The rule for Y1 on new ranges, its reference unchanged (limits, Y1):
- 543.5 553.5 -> 544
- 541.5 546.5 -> 542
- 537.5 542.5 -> 541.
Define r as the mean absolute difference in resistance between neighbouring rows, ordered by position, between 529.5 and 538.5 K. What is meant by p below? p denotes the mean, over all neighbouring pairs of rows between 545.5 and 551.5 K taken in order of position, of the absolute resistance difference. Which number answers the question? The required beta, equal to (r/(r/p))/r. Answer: 2.5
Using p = 1.8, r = 0.7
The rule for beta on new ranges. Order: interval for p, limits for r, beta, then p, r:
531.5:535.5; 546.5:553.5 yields 0.3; 0.3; 1.2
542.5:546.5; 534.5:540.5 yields 4.2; 4.2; 1.0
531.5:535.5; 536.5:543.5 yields 0.2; 0.3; 2.0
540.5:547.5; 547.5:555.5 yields 3.1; 4.0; 1.3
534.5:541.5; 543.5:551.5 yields 0.4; 1.1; 2.4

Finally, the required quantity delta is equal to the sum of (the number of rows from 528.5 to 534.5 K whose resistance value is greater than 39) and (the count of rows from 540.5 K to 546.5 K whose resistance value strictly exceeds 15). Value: 12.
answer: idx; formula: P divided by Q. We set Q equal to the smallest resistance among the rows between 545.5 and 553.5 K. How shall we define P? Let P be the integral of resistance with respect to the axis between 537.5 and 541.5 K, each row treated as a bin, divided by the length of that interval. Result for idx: 5.8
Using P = 38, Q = 6.665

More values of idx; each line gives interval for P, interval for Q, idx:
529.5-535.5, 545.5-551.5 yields 6.2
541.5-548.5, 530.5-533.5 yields 0.5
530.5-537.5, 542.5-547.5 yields 3.2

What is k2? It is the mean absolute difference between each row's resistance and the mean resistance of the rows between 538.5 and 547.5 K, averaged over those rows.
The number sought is 9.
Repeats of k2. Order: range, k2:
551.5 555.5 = 2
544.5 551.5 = 4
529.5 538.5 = 1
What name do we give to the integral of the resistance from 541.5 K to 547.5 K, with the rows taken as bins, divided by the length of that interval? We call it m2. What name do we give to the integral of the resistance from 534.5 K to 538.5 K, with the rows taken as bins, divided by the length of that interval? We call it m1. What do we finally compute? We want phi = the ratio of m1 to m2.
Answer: 1.8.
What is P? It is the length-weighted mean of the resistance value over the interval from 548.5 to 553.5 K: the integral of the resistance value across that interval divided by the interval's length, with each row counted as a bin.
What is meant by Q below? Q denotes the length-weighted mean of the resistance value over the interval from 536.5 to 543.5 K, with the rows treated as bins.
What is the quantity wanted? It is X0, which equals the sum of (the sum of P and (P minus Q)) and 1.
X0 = -20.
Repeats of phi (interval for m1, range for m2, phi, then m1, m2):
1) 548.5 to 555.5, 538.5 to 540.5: 0.2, 9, 39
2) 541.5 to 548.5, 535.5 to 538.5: 0.5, 20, 39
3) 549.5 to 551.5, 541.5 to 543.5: 0.2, 7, 30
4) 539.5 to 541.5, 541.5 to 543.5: 1.2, 37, 30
